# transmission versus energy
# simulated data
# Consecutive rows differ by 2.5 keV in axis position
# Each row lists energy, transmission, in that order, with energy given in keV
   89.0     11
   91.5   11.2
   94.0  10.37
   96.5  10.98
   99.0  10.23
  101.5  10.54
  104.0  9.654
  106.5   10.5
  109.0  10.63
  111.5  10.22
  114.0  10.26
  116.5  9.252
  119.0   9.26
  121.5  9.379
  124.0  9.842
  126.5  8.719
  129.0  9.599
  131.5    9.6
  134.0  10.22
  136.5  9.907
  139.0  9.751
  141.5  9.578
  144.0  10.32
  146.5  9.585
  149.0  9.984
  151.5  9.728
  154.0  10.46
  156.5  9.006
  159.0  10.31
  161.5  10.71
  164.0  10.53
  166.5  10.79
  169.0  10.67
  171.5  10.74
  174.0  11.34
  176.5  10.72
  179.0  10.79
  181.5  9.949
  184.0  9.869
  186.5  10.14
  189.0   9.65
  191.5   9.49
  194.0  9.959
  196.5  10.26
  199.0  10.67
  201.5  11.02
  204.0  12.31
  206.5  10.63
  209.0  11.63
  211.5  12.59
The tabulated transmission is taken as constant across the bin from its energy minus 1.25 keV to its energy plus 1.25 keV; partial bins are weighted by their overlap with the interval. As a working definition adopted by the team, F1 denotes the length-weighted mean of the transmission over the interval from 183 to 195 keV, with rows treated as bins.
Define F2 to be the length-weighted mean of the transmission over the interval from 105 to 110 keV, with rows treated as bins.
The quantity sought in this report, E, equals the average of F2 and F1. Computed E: 10.2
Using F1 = 9.8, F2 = 10.52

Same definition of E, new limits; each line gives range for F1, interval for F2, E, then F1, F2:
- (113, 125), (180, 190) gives 9.8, 9.6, 9.93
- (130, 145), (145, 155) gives 9.9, 9.9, 9.94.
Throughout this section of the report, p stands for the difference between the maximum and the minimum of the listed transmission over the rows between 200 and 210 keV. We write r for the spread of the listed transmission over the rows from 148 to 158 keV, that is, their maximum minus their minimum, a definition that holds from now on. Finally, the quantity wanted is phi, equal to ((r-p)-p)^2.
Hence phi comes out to 3.6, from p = 1.7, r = 1.5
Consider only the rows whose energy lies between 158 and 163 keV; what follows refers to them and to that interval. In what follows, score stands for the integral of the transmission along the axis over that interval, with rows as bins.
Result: 52.6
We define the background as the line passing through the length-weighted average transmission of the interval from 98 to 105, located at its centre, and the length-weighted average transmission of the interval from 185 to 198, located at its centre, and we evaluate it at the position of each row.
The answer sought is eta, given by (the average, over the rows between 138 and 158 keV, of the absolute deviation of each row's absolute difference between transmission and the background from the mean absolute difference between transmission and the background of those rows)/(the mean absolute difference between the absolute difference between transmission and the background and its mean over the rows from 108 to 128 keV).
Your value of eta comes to 0.51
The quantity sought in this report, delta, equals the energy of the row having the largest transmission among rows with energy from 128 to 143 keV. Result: 134.0 keV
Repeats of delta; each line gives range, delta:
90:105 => 91.5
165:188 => 174.0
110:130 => 114.0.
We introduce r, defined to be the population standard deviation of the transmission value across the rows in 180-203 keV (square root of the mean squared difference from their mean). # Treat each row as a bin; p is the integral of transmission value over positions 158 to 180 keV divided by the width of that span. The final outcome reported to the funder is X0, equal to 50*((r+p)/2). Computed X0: 280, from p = 10.7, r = 0.46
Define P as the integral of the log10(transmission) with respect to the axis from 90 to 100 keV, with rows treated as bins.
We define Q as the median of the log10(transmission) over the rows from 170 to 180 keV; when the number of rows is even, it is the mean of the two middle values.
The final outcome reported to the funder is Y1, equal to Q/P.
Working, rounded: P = 10.30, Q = 1.03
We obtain 0.100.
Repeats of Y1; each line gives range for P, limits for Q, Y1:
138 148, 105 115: 0.102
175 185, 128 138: 0.097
